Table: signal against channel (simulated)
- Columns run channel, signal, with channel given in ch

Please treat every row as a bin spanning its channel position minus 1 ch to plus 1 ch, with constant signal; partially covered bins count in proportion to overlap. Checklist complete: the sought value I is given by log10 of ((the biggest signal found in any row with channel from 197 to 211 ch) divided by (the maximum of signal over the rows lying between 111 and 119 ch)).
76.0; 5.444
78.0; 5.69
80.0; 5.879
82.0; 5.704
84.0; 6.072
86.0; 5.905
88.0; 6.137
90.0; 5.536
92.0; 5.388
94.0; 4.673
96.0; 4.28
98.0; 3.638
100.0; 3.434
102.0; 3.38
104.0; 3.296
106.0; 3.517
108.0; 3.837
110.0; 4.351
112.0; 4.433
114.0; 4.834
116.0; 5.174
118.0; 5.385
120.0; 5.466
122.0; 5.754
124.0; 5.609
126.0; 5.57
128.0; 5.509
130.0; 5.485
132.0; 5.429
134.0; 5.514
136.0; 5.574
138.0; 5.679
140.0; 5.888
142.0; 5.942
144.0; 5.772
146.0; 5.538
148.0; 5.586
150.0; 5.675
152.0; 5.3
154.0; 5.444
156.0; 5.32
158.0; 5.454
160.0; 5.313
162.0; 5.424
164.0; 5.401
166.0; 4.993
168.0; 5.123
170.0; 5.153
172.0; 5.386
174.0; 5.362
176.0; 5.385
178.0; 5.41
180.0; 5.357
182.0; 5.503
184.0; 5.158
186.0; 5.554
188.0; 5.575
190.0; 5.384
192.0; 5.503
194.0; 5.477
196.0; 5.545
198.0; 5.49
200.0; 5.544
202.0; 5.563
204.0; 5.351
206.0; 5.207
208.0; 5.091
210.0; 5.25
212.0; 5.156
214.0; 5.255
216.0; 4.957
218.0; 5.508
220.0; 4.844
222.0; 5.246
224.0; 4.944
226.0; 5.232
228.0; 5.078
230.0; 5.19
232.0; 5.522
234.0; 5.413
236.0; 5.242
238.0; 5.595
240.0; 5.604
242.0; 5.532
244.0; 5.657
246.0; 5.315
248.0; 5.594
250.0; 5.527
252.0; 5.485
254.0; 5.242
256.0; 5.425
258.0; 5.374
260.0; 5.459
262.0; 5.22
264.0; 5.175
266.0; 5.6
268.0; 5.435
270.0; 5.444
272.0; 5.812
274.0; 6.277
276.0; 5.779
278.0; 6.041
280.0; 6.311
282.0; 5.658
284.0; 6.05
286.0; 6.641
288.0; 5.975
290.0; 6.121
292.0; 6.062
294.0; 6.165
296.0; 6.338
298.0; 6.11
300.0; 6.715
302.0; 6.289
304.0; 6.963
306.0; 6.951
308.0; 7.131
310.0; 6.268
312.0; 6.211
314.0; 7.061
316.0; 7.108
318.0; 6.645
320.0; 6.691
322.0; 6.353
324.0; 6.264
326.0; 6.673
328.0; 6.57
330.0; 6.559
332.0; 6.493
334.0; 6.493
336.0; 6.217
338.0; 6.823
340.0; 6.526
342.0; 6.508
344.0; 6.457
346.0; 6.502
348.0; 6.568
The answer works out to 0.01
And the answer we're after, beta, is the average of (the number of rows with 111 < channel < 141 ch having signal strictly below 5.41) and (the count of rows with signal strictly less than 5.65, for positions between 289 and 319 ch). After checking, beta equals 2.0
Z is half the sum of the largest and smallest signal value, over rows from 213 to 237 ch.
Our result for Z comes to 5.2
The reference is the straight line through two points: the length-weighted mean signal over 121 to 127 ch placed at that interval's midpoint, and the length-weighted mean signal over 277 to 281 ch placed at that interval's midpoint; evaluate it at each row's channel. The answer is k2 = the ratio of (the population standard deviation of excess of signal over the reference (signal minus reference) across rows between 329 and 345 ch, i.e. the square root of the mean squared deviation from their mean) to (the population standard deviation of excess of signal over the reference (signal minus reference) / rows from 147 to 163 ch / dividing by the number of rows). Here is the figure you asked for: 1.1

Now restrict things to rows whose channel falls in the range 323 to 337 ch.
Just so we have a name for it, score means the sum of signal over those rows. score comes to 45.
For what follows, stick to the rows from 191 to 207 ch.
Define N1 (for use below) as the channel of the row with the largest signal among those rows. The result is 202.0 ch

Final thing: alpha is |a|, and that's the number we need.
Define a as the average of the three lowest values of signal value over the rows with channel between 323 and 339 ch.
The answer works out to 6.3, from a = 6.32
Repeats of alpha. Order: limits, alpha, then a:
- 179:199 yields 5.3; 5.30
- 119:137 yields 5.5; 5.46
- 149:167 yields 5.2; 5.20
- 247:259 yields 5.3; 5.35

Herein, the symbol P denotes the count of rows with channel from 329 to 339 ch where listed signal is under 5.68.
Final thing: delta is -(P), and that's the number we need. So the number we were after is 0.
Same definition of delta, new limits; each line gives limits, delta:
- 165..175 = -5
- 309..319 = 0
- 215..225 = -5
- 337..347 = 0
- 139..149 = -2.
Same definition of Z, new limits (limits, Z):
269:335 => 6.3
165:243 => 5.2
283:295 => 6.3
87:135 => 4.7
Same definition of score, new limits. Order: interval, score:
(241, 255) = 38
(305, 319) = 47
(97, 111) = 25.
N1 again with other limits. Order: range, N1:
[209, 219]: 218.0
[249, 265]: 250.0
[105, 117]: 116.0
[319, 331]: 320.0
